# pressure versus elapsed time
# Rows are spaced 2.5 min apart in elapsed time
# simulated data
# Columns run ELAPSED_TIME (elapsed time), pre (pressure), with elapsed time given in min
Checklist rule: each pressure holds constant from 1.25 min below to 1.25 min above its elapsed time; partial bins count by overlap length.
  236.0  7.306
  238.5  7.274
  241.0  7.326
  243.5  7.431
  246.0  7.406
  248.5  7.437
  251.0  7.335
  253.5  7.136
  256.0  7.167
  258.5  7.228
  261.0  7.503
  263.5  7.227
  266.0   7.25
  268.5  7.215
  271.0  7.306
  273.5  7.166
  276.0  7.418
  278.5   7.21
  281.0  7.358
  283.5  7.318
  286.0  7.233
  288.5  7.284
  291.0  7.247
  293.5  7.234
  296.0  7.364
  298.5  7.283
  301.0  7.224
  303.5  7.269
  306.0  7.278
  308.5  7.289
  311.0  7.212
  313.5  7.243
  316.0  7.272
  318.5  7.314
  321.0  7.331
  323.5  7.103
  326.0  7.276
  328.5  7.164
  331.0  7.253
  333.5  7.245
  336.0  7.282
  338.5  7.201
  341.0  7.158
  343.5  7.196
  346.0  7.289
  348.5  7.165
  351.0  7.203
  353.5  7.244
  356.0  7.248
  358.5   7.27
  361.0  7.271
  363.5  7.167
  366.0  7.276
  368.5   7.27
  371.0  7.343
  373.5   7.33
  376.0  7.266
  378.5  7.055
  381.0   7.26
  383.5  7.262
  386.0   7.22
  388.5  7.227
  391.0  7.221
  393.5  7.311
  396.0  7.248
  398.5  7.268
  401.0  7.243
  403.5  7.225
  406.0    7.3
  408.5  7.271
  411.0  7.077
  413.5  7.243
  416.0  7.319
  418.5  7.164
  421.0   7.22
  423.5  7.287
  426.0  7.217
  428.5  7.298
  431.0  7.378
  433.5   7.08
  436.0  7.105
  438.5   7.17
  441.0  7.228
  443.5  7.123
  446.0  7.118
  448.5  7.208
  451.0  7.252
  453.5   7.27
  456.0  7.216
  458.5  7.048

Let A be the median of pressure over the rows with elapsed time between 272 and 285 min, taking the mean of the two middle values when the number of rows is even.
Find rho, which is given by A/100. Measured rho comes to 0.0732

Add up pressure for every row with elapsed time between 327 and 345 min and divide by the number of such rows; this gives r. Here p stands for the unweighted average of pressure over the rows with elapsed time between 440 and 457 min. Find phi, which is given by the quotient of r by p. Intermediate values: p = 7.20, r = 7.21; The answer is 1.00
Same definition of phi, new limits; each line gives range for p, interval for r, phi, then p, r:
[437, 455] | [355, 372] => 1.01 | 7.20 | 7.26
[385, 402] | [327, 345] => 1.00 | 7.25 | 7.21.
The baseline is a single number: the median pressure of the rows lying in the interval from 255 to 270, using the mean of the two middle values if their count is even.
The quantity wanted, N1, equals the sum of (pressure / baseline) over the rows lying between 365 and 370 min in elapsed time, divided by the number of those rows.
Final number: 1.01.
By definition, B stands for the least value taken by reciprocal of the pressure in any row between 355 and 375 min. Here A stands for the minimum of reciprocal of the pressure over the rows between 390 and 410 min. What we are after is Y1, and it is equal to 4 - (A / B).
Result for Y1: 3.00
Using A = 0.137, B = 0.136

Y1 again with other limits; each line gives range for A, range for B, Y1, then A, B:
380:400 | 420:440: 2.99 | 0.137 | 0.136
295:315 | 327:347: 3.01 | 0.136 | 0.137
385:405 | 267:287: 2.99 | 0.137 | 0.135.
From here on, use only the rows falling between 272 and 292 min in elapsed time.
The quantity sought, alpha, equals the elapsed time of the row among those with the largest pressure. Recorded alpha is 276.0 min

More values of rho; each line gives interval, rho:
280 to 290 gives 0.0730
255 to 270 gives 0.0723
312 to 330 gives 0.0727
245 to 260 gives 0.0728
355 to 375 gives 0.0727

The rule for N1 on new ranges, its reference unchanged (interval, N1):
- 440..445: 0.99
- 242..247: 1.03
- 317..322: 1.01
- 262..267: 1.00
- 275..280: 1.01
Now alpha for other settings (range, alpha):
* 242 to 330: 261.0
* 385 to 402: 393.5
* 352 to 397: 371.0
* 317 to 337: 321.0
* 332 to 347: 346.0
